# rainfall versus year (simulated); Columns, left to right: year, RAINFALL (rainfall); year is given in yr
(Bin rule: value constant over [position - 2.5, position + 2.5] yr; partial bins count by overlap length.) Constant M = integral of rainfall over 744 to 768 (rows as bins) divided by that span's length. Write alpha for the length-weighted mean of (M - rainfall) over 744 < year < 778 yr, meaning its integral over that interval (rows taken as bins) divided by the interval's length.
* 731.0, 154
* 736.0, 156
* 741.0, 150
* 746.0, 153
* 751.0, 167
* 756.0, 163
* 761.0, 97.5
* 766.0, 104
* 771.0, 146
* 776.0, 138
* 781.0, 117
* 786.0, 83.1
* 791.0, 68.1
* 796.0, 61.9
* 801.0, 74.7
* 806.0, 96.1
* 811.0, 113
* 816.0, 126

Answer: -1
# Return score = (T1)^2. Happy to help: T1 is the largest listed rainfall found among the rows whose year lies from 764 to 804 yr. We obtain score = 21316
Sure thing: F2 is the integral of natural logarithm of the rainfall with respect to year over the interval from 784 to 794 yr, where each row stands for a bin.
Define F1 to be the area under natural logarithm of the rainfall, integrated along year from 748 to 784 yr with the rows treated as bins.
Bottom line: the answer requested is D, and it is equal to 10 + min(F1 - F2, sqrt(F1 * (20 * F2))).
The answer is 142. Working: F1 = 175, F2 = 43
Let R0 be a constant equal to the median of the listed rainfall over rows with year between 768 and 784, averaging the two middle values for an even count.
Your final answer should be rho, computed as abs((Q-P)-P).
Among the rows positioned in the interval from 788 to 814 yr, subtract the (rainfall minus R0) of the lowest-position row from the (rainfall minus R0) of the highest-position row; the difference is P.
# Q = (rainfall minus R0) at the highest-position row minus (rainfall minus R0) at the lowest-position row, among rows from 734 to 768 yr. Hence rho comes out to 142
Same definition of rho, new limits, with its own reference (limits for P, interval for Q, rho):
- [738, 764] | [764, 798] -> 63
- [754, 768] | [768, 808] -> 68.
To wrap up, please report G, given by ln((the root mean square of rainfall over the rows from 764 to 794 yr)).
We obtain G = 4.73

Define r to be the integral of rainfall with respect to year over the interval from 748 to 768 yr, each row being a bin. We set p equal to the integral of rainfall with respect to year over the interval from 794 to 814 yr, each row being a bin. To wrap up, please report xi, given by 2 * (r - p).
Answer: 1843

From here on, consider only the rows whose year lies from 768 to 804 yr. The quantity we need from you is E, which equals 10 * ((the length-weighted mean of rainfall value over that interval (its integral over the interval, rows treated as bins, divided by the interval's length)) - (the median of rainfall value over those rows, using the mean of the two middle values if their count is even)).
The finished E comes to 153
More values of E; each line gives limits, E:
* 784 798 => 28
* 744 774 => -113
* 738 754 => 38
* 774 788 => -41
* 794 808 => 28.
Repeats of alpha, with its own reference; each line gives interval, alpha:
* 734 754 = -19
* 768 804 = 39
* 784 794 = 63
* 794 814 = 49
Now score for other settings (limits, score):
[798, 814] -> 12769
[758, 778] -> 21316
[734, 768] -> 27889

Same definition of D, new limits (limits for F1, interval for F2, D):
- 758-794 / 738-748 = 127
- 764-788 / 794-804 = 82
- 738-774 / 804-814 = 141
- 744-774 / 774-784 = 109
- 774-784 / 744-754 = 7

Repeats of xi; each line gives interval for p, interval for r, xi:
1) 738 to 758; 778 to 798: -2946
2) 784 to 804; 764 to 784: 2138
